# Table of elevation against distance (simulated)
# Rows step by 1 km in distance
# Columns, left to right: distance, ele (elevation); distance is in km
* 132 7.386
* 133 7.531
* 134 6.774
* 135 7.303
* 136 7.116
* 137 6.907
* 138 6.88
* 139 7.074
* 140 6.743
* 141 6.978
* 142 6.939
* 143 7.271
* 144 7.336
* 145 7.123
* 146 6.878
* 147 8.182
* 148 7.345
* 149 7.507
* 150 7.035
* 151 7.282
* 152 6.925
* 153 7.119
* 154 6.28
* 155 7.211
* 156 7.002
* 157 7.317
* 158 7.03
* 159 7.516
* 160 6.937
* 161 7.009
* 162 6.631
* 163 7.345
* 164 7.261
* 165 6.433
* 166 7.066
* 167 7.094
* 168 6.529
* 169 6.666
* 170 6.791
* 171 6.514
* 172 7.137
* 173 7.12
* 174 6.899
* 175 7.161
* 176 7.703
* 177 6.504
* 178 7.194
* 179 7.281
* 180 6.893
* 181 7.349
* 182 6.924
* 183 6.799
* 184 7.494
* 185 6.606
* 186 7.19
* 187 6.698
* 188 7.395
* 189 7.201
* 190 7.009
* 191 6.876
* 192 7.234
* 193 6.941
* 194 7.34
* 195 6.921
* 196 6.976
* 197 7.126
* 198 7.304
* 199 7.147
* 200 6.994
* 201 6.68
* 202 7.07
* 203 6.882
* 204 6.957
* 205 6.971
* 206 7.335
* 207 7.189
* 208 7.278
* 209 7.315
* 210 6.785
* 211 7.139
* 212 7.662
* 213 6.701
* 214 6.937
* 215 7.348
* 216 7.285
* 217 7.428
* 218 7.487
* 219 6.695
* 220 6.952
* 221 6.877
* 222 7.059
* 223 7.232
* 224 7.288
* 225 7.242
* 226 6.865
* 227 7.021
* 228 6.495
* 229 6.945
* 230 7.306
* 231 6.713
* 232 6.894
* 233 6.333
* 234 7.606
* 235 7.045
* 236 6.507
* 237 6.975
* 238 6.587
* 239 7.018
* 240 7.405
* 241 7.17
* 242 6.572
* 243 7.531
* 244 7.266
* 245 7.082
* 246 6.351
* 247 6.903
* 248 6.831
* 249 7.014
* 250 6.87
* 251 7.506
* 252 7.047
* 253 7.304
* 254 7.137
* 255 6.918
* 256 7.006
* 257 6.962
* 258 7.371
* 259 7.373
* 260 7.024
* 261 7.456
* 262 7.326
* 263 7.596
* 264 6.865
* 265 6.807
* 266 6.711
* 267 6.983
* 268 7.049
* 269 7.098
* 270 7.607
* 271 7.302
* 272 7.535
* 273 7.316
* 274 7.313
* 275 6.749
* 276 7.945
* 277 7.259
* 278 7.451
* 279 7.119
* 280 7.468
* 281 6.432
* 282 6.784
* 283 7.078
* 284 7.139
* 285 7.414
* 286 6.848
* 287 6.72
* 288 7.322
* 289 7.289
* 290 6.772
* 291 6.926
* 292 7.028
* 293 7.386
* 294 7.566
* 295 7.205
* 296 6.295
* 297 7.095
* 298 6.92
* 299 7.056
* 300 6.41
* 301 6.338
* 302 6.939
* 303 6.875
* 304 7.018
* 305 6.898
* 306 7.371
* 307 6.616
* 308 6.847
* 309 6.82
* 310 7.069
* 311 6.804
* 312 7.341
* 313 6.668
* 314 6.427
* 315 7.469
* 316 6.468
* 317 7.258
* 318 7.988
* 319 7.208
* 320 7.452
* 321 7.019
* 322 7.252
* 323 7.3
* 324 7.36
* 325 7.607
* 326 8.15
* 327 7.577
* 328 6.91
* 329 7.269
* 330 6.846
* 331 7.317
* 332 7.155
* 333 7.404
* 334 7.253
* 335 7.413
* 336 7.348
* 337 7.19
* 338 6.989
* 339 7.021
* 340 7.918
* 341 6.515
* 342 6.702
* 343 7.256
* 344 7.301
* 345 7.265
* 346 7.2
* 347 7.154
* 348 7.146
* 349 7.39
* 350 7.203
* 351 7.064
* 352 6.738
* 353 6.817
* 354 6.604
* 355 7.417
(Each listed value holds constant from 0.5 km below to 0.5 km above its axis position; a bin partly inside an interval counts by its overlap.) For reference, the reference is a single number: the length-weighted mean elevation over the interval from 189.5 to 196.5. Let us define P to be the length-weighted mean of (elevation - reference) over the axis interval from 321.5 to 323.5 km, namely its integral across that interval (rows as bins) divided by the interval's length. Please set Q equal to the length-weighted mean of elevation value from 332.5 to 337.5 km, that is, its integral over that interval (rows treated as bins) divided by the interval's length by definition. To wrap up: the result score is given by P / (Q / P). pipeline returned 0.007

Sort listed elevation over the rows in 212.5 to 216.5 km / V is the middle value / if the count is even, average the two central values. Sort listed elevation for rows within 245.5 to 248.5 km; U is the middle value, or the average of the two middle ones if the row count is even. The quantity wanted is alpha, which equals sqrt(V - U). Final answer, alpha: 0.53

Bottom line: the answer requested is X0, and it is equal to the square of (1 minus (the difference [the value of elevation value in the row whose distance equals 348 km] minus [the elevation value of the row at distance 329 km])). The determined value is 1.3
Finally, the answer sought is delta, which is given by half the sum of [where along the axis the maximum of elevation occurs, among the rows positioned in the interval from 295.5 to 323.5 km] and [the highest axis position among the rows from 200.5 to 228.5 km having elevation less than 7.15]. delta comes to 273.0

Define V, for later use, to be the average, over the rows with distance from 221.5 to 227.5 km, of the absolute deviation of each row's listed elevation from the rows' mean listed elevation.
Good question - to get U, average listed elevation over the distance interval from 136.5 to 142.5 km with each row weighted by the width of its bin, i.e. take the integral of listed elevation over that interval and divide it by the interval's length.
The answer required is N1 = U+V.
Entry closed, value 7.06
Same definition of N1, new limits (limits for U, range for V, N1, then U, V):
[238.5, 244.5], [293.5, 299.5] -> 7.44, 7.16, 0.28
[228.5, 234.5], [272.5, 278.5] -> 7.21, 6.97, 0.24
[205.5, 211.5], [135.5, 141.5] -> 7.28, 7.17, 0.11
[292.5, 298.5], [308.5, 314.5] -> 7.31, 7.08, 0.23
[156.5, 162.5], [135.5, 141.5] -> 7.18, 7.07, 0.11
